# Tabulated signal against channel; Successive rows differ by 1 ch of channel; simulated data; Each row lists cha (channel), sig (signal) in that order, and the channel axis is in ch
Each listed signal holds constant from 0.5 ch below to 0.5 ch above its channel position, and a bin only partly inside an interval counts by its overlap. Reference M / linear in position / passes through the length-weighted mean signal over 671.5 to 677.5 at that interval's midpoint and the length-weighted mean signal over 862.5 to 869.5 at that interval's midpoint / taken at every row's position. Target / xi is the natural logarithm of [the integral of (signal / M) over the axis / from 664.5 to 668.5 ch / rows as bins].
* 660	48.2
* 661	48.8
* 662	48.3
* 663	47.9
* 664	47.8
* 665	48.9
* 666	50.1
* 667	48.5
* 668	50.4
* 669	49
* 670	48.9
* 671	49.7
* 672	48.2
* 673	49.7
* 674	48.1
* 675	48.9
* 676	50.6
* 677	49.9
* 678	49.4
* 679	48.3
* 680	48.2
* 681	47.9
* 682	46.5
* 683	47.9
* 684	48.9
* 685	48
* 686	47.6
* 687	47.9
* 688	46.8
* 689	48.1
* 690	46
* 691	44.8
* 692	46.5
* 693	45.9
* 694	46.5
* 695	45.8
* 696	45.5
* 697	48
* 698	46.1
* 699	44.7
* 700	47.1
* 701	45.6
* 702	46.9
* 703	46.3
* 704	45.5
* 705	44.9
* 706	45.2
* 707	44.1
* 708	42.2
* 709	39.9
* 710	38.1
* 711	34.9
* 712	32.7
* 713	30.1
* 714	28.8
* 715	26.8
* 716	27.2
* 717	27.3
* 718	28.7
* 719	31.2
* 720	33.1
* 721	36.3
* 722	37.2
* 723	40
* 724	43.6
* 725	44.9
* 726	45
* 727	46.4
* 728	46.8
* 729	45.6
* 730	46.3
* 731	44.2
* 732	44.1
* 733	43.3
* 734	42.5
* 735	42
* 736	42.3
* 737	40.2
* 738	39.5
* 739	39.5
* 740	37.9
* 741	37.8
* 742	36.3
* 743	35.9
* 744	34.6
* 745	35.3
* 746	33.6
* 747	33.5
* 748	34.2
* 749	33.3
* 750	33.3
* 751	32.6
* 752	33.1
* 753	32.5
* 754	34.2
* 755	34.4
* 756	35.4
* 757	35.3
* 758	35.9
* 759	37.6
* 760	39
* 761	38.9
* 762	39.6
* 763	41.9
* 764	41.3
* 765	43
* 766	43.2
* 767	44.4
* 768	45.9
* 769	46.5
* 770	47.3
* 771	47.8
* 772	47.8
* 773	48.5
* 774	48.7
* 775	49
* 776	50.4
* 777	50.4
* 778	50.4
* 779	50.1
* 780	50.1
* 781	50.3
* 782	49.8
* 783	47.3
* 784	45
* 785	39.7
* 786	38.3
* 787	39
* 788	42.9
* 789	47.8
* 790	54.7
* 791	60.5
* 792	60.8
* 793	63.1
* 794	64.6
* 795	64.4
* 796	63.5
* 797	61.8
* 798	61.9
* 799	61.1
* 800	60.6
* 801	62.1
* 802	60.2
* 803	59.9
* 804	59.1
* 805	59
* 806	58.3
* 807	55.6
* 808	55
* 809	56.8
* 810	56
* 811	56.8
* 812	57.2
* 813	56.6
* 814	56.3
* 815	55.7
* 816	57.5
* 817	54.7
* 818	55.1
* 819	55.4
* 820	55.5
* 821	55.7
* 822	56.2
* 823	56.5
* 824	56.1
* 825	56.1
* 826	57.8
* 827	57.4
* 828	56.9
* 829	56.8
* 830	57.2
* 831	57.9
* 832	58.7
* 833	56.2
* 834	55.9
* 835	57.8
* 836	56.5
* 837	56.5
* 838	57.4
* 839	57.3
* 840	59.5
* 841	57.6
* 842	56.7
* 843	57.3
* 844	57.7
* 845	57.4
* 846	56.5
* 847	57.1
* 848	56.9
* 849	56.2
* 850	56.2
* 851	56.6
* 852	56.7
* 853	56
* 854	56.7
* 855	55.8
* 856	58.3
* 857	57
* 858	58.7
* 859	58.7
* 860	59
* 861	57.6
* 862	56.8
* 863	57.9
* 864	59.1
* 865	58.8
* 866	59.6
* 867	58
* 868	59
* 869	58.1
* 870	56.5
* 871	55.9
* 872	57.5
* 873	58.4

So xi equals 1.4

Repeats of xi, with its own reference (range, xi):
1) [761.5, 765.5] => 1.1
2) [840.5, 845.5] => 1.6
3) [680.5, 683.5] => 1.1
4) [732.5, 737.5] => 1.4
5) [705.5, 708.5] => 1.0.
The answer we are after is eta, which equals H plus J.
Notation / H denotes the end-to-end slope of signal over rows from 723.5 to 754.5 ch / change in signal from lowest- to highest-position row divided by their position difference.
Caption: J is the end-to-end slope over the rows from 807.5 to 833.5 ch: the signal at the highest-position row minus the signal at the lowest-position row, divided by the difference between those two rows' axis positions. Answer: -0.27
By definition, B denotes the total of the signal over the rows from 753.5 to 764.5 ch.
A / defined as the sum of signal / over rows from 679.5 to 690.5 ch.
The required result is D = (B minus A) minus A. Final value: -634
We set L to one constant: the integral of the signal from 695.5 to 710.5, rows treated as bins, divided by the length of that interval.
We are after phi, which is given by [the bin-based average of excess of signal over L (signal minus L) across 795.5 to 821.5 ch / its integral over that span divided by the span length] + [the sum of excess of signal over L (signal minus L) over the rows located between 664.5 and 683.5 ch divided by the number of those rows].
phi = 18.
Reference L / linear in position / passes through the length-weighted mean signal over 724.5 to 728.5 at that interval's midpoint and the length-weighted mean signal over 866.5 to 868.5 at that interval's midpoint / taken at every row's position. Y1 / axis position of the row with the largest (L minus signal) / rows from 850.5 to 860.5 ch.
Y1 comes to 855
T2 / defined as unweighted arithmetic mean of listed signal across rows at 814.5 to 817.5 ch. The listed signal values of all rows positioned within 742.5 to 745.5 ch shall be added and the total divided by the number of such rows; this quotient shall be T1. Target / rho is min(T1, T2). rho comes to 35.3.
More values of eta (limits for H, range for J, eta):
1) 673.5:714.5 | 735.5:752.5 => -1.06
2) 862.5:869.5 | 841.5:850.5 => -0.03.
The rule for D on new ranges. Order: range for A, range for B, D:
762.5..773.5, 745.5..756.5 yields -625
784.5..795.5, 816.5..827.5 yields -535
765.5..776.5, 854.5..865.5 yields -401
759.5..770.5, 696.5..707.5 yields -438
